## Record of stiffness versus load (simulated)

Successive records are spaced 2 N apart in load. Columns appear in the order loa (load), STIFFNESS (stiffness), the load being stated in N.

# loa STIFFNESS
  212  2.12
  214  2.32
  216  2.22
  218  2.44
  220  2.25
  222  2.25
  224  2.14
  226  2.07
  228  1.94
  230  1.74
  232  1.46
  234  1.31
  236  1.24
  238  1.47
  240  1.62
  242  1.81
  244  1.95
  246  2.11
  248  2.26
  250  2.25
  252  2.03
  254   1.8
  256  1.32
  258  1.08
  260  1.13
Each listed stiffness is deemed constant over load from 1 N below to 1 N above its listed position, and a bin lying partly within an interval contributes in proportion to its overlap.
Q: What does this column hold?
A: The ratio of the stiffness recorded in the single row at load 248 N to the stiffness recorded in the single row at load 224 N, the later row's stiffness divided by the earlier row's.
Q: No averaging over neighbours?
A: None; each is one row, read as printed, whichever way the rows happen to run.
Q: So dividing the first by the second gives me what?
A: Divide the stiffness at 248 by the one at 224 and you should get 1.06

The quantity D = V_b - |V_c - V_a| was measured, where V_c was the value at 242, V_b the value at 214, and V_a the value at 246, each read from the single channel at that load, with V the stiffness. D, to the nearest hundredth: 2.02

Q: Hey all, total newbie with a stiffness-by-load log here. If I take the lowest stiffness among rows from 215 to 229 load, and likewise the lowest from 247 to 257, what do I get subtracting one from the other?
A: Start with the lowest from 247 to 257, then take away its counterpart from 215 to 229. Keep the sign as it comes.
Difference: -0.62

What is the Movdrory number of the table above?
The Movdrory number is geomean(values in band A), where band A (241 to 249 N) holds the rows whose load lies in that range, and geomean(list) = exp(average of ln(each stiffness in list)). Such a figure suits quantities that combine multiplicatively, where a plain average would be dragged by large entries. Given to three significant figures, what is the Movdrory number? 2.03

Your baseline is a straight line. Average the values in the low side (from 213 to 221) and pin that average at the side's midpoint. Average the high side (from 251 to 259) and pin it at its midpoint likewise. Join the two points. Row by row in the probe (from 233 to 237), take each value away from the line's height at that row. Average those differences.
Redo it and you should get 0.7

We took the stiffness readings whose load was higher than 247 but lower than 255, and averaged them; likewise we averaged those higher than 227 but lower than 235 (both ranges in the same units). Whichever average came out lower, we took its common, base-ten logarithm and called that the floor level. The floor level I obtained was 0.21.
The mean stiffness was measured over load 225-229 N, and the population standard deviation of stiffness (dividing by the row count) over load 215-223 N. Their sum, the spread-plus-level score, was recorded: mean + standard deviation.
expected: 2.09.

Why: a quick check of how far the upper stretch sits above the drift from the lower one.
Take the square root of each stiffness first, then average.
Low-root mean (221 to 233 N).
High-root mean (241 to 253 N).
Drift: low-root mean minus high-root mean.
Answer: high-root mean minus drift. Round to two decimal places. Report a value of 1.49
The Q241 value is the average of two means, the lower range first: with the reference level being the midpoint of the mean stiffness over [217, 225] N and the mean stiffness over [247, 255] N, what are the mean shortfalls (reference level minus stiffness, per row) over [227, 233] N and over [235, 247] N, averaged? 0.47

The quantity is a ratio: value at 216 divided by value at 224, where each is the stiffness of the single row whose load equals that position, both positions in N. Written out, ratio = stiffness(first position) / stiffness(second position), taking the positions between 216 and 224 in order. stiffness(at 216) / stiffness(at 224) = 1.04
